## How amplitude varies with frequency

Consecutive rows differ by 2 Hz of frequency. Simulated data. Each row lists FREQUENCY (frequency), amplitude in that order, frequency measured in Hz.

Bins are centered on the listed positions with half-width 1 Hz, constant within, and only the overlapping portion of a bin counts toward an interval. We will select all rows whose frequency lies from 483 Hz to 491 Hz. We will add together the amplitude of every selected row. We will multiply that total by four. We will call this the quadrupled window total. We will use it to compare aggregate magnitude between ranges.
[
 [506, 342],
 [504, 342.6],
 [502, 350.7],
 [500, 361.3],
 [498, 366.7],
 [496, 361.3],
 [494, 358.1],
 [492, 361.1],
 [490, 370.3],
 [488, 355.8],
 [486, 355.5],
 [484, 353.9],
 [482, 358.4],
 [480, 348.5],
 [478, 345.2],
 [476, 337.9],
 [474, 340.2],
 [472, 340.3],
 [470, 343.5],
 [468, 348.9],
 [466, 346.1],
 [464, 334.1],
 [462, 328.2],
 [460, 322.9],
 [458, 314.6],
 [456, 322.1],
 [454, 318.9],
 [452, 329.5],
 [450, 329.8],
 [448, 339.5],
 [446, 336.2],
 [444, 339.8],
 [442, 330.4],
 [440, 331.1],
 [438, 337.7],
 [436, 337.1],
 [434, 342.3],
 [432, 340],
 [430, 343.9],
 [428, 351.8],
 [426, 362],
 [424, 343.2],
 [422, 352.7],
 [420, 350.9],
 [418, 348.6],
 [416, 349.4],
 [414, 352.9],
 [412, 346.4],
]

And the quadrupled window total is 5742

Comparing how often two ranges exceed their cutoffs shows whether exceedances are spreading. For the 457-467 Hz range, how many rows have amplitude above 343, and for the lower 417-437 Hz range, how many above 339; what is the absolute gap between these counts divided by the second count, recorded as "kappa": 0.9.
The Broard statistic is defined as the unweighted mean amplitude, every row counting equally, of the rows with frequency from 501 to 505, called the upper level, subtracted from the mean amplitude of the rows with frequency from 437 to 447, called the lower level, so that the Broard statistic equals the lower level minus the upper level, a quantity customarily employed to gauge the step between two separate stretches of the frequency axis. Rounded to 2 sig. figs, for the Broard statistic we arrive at -12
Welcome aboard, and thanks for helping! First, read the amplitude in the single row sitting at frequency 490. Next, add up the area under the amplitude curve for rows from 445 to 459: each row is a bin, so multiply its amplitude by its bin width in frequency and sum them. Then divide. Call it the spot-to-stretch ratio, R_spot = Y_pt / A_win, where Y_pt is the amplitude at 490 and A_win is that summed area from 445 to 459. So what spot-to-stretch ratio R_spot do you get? 0.0808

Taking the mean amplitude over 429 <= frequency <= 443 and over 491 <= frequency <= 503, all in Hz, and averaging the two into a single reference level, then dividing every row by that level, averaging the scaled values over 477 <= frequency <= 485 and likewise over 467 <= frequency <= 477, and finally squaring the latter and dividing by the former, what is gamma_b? 0.96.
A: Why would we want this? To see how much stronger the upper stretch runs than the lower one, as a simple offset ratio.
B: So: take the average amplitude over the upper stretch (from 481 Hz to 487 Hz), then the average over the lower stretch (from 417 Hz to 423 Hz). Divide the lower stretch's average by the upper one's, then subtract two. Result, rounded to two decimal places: -1.01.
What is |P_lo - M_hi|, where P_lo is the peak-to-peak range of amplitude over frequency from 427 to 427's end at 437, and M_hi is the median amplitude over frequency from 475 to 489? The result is 339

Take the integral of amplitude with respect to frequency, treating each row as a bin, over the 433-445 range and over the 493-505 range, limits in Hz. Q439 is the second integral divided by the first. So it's 1.061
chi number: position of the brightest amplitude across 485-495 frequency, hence 490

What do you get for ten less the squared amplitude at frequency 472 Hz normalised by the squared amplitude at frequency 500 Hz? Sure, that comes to 9.11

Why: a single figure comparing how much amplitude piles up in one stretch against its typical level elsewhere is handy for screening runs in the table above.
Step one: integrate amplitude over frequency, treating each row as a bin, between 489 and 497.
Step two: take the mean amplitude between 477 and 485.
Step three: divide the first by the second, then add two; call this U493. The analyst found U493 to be 10.3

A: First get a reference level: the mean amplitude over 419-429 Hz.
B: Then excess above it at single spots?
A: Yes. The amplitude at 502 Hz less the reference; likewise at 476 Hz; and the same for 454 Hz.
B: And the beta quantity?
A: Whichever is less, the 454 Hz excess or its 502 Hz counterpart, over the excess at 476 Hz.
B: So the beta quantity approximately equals 2.3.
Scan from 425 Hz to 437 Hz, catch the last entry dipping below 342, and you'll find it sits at 436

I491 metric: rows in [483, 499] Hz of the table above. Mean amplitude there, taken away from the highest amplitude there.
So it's 10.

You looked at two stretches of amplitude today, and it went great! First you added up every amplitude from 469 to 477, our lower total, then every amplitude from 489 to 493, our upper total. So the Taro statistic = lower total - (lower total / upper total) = 1360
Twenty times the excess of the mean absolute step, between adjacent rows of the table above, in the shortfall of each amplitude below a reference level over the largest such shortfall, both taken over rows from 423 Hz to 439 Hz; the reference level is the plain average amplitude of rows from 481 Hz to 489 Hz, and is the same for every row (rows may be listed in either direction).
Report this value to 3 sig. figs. -236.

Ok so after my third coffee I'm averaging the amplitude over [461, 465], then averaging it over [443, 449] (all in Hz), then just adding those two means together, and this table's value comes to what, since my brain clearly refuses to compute 670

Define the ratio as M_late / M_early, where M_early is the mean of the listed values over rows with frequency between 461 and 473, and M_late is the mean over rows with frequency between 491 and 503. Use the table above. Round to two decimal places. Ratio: 1.06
